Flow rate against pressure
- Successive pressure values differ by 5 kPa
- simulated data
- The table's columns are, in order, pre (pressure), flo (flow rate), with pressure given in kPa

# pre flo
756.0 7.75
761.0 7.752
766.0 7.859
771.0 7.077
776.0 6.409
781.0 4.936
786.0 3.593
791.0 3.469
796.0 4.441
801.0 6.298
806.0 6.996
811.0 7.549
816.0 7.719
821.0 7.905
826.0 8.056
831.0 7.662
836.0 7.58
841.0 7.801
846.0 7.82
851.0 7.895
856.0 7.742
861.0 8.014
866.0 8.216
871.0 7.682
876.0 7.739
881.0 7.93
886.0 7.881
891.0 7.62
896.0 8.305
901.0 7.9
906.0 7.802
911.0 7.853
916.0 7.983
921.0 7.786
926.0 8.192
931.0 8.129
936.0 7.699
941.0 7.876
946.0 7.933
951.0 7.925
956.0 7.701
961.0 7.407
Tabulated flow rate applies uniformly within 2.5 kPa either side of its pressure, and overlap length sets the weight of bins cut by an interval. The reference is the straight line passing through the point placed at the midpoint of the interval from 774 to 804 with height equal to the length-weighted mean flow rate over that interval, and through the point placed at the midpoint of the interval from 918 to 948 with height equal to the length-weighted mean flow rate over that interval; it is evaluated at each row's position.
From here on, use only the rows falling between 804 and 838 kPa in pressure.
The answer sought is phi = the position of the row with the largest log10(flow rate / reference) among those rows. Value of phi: 821.0 kPa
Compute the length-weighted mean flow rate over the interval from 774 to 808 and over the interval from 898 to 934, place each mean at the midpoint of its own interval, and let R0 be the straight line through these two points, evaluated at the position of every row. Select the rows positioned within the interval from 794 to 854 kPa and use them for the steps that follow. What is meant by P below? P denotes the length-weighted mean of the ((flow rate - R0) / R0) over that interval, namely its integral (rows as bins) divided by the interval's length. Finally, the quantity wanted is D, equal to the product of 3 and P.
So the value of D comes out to 0.7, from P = 0.25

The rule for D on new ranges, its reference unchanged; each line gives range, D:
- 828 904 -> 0.5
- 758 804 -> 0.6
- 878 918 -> 0.1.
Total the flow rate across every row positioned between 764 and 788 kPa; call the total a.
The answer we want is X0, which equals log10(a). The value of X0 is 1.48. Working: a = 29.9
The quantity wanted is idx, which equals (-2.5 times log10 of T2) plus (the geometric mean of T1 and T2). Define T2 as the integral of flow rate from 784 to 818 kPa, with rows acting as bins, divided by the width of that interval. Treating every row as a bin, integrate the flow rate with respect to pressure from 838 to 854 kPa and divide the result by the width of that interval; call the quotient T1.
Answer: 4.80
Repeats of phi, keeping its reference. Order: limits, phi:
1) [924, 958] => 926.0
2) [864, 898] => 866.0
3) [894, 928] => 896.0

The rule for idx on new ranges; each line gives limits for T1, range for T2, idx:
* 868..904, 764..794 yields 4.73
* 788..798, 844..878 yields 3.31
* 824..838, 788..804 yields 4.39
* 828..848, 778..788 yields 4.22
